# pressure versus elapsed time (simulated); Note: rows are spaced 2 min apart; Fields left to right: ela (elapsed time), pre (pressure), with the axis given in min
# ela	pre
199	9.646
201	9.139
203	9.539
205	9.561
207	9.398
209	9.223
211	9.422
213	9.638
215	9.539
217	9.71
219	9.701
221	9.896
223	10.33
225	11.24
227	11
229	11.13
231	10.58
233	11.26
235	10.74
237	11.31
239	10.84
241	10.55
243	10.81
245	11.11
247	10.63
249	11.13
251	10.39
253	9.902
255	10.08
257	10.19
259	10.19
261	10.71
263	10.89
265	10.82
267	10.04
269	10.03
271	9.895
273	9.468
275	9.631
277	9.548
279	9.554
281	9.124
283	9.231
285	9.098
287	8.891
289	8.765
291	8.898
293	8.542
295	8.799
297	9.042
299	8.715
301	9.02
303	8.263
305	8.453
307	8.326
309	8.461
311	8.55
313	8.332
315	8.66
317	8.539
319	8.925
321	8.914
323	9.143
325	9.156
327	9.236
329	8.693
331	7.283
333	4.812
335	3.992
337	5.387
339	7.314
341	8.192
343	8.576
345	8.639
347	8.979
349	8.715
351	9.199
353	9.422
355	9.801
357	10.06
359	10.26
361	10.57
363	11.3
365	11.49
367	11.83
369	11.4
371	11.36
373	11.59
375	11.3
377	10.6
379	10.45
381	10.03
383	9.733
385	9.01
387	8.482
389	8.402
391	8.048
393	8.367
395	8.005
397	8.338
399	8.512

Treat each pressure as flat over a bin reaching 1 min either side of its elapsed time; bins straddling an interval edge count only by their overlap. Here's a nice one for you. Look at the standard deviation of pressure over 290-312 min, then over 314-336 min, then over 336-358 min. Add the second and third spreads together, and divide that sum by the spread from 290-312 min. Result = 12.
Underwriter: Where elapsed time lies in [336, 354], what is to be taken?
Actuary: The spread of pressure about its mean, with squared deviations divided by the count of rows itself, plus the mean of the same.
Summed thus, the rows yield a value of 9.4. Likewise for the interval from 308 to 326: 9.0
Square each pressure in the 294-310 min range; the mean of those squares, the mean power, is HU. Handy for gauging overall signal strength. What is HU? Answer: 75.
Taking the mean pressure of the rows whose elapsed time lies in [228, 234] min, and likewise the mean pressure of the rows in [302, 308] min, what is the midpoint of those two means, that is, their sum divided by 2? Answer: 9.7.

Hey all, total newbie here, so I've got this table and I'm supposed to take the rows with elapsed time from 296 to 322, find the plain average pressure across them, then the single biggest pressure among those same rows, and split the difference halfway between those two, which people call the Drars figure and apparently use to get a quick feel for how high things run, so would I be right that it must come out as 8.8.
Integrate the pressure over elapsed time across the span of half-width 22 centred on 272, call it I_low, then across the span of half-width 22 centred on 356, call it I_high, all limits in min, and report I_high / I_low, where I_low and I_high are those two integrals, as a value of 0.98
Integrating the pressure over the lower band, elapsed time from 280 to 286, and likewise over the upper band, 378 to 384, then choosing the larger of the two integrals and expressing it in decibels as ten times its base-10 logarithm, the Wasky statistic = 17.8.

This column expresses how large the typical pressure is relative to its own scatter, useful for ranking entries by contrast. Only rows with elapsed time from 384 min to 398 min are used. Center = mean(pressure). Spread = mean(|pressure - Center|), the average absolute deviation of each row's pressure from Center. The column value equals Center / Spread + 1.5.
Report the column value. 40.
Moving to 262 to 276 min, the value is 25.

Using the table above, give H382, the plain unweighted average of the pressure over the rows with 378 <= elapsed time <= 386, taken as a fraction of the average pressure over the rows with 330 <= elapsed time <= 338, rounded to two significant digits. 1.8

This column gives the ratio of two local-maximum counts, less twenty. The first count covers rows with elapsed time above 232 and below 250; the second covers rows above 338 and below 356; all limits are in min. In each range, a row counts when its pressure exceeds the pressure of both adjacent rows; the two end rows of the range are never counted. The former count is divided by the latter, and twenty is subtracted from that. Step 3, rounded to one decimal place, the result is -18.0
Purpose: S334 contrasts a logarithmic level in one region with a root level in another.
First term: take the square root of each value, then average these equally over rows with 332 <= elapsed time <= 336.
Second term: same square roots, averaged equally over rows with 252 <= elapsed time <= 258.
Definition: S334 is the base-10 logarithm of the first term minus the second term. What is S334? -2.85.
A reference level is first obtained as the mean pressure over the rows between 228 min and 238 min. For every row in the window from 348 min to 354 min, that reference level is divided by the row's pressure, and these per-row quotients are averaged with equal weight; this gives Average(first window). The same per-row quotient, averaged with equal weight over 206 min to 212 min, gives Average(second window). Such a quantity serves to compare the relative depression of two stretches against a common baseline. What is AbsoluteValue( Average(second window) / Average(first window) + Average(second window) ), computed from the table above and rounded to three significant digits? 2.15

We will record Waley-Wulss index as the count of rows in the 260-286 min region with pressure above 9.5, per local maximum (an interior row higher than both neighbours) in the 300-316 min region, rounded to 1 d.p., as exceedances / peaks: 4.5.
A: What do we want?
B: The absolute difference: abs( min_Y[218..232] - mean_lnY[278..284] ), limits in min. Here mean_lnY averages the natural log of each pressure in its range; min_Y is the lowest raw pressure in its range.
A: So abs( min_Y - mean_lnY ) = 7.5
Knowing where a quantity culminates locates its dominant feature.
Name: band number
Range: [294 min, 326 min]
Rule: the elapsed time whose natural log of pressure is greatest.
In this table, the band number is 325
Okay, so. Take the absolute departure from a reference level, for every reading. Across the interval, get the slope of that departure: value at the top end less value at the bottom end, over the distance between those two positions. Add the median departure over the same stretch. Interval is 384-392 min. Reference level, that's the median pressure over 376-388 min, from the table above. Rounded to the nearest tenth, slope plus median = 1.6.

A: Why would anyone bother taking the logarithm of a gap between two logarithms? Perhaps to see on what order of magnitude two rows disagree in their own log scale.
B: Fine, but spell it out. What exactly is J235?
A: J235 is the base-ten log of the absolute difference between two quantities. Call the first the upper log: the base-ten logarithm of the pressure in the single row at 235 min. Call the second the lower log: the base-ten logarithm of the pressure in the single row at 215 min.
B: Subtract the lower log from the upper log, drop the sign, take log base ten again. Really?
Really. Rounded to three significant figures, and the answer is -1.29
